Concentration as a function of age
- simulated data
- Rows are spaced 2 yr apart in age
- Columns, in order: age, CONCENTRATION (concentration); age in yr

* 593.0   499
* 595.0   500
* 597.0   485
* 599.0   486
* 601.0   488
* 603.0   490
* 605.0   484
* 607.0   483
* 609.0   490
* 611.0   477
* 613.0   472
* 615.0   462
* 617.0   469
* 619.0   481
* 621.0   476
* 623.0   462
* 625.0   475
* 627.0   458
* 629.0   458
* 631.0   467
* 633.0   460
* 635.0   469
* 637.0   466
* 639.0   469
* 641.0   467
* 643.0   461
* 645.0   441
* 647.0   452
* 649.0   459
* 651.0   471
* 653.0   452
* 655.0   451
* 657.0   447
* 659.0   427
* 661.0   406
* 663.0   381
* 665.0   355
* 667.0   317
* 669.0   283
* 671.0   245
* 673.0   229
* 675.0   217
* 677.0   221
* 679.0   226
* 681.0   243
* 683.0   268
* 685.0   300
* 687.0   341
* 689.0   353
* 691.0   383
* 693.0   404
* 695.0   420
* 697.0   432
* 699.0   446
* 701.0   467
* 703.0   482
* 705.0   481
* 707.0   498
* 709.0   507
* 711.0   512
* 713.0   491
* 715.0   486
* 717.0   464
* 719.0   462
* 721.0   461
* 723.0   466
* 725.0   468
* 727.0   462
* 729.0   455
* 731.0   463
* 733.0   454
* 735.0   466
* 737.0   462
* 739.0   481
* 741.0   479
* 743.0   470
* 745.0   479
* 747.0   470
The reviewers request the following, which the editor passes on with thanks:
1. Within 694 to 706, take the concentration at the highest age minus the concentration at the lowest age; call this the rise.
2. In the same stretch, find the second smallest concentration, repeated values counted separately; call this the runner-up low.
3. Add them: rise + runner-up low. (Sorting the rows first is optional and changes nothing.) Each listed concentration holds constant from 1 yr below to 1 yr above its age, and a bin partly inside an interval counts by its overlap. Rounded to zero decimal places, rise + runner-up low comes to 493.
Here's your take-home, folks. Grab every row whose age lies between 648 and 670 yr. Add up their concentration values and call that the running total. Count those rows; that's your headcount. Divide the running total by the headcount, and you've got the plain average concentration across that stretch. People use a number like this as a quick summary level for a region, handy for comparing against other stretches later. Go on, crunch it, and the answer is 404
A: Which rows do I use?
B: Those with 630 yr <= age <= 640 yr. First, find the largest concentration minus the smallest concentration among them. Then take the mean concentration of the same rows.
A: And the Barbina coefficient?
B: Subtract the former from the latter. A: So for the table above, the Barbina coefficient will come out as 457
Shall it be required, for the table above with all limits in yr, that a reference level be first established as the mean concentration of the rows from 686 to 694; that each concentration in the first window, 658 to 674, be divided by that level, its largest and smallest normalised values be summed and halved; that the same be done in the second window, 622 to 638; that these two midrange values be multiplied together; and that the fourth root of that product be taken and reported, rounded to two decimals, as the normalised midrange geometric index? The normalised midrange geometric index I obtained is 1.03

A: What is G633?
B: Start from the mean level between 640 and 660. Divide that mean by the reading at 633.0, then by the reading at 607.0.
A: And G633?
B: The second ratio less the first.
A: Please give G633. -0.05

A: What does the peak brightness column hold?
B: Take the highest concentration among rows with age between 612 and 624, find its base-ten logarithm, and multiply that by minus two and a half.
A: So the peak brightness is -6.71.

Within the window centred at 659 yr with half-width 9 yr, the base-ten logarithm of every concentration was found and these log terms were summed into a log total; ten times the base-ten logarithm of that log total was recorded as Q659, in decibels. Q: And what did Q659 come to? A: 13.7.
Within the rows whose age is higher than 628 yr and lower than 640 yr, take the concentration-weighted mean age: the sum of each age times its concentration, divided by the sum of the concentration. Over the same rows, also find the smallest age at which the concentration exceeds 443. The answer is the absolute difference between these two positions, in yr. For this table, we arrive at 5.0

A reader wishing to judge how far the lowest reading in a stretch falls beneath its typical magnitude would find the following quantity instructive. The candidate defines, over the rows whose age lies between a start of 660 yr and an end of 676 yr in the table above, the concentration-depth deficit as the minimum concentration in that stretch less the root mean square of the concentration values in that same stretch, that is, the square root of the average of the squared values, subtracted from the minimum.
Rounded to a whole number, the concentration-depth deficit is -94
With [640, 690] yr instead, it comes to -151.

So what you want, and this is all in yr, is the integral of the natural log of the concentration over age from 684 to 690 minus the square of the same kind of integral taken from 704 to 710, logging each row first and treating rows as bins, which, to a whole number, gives -1351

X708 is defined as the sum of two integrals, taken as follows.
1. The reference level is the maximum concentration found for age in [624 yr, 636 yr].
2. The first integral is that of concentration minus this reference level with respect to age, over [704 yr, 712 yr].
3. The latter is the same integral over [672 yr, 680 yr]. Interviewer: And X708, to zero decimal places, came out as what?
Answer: -1818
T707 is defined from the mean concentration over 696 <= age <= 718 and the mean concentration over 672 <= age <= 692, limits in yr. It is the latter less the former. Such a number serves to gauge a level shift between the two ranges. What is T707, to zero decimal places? -201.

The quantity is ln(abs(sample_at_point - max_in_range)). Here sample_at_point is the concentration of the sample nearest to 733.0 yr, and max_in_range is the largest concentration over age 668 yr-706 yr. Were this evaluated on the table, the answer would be 3.3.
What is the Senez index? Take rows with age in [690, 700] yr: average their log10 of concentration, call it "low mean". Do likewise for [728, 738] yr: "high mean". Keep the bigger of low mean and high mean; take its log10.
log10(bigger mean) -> 0.425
